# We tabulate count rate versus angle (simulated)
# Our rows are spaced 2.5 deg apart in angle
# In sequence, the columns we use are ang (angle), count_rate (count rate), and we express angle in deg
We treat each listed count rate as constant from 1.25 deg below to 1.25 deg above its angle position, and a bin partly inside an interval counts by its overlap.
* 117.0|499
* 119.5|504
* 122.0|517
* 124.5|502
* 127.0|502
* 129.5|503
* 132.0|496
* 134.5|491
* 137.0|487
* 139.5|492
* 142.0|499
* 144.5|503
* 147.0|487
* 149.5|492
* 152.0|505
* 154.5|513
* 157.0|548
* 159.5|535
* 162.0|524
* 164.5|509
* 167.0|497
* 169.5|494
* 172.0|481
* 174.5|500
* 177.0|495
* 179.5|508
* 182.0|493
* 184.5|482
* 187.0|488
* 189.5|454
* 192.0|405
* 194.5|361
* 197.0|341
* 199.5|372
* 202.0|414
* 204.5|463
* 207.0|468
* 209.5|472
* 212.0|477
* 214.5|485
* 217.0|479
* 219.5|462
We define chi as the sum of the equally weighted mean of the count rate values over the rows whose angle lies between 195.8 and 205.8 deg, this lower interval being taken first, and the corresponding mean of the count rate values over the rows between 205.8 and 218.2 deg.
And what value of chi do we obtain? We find 874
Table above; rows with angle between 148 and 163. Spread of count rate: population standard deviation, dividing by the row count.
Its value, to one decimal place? 18.6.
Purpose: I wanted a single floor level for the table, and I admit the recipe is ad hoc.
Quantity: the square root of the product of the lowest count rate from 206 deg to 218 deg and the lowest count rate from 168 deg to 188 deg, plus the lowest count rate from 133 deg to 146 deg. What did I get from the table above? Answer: 961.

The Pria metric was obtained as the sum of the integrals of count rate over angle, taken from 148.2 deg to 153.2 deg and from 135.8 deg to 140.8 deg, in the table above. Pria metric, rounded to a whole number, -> 4940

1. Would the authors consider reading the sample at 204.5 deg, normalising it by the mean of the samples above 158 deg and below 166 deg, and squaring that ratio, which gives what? 0.78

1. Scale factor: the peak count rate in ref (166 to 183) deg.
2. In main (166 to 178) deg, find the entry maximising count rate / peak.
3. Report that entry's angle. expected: 174.5 deg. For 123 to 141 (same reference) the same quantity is 129.5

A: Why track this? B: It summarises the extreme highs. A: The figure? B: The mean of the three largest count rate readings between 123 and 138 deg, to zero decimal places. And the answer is 502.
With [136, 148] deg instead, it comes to 498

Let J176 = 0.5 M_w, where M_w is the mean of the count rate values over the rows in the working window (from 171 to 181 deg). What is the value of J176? 248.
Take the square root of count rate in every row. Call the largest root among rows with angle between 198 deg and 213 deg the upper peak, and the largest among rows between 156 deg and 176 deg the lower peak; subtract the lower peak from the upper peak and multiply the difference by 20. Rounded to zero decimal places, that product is -31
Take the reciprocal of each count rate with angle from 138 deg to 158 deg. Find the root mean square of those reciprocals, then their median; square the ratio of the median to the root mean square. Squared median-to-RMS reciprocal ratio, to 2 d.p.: 1.01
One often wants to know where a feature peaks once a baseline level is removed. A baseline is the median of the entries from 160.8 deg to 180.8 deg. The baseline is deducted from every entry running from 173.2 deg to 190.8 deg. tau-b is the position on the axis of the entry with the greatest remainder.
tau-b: 179.5 deg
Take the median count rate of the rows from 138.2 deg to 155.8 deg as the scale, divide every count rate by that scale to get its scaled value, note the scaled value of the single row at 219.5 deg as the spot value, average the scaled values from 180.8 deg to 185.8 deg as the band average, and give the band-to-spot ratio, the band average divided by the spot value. 1.06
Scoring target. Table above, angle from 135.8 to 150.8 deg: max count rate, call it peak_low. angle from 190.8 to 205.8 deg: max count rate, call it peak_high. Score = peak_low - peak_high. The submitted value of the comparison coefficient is 40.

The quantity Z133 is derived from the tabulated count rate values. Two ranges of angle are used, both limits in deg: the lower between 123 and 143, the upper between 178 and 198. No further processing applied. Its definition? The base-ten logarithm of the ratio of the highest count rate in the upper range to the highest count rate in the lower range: 0.00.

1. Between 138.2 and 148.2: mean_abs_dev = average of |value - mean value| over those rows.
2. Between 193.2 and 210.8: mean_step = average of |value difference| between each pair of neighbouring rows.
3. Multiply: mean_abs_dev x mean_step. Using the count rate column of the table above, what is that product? 145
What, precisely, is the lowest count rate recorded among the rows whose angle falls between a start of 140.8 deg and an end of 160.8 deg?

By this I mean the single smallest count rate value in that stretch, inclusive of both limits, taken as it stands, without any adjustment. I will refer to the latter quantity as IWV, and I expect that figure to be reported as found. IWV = 487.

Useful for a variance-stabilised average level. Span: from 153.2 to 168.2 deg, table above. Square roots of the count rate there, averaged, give 22.8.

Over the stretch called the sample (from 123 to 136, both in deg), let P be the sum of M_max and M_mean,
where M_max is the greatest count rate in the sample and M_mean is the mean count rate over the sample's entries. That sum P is 1002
